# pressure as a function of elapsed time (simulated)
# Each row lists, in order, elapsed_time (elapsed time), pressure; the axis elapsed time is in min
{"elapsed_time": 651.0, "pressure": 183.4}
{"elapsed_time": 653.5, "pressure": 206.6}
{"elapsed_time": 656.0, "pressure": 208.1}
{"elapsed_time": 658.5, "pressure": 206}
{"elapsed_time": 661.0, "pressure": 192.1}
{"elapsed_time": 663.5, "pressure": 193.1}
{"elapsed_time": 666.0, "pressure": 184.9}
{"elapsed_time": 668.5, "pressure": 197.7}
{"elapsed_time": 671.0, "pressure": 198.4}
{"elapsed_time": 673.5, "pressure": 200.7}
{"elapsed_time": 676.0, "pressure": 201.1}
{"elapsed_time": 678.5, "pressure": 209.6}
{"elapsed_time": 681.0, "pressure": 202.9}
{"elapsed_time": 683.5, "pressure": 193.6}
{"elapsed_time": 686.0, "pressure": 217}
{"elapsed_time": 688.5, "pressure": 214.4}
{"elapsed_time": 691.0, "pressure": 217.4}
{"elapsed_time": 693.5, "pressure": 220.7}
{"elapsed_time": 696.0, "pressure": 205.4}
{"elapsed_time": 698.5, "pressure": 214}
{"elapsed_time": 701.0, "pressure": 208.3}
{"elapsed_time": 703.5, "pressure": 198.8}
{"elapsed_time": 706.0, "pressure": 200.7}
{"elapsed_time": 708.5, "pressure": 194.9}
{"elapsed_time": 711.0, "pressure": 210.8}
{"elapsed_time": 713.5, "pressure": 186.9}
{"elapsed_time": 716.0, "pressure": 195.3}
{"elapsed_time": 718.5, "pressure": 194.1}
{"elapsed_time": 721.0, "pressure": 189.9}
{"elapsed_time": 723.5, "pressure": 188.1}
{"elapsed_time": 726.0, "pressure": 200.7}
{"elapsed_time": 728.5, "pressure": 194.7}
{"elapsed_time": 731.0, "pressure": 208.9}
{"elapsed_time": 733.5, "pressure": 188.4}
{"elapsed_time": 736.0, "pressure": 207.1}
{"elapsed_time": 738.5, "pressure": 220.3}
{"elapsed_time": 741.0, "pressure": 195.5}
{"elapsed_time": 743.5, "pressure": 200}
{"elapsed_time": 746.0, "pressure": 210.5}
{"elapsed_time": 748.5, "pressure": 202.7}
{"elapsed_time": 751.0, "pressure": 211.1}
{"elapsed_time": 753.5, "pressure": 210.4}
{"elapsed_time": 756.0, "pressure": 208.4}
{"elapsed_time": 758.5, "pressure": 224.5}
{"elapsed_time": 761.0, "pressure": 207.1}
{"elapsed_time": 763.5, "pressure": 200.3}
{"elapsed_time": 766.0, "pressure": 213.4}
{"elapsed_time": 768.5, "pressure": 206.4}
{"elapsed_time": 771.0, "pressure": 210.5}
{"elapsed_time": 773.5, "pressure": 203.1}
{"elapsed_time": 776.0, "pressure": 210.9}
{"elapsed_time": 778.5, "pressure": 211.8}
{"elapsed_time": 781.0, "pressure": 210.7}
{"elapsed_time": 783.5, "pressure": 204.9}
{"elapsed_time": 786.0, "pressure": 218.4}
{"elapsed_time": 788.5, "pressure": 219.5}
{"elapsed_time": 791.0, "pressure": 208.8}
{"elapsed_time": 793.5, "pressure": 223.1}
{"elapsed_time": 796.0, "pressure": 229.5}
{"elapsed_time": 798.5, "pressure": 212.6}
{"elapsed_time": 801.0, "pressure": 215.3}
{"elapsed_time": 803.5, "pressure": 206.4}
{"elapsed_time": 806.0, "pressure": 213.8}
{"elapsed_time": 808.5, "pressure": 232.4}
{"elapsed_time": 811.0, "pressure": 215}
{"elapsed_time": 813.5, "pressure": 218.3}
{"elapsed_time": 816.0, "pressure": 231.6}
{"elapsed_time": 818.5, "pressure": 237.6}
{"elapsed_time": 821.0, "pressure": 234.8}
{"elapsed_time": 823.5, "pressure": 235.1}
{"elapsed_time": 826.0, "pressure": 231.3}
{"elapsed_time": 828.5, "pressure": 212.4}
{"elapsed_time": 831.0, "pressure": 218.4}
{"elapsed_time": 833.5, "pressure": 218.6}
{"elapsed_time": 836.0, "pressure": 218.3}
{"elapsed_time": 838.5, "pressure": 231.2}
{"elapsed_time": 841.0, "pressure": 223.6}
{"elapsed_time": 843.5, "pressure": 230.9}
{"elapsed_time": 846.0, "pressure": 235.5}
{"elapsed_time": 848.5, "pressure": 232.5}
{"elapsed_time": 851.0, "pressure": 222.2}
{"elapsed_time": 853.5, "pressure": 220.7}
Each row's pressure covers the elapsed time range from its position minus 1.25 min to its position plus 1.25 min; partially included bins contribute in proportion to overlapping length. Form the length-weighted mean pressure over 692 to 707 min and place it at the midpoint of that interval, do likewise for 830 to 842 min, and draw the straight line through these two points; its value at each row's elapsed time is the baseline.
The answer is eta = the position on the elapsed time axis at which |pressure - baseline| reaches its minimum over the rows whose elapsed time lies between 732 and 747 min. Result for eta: 746.0 min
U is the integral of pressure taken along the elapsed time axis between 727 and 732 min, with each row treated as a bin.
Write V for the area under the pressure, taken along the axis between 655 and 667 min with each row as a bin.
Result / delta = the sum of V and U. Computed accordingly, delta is 3369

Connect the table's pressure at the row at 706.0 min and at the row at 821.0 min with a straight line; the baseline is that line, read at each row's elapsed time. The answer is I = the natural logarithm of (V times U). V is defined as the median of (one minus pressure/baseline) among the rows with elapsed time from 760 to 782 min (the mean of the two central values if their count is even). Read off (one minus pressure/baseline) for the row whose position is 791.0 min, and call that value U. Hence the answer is -5.6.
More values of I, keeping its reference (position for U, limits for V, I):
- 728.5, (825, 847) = -5.4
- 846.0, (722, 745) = -6.5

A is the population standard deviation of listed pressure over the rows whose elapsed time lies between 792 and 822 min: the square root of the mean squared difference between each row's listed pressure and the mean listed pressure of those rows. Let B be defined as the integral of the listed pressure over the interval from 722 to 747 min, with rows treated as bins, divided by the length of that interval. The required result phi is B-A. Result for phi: 191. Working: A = 9.9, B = 201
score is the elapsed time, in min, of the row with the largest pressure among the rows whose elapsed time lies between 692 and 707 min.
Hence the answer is 693.5 min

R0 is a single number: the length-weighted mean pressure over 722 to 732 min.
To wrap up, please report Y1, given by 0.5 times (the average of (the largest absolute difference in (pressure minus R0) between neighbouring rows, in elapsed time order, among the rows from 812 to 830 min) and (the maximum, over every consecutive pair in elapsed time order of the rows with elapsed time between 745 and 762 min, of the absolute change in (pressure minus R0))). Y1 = 9.1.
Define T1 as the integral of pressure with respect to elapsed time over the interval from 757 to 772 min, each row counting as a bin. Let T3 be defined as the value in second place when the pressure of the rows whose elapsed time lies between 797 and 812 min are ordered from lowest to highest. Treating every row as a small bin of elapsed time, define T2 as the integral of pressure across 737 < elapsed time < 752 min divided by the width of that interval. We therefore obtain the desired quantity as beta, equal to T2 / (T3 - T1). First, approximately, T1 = 3155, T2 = 207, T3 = 212.6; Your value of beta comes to -0.070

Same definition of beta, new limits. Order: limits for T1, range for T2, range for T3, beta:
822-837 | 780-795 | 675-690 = -0.068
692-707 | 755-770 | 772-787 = -0.072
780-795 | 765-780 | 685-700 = -0.070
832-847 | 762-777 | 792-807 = -0.065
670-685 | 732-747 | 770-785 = -0.072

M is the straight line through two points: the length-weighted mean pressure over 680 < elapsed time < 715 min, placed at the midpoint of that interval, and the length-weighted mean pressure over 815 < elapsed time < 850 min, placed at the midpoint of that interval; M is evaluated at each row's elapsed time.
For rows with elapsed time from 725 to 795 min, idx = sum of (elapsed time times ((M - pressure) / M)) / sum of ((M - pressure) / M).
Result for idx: 756.8 min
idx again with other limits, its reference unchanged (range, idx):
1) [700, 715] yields 709.7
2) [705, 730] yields 718.9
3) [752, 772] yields 764.3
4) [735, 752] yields 744.5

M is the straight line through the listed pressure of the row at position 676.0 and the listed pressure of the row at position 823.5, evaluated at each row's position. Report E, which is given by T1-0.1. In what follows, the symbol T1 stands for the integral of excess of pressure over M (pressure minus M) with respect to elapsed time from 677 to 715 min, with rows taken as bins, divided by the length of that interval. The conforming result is 0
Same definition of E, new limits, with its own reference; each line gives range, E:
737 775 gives -11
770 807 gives -14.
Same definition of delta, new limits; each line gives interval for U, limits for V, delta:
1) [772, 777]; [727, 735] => 2617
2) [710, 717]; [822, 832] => 3628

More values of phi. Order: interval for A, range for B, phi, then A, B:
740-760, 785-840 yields 214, 8.2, 222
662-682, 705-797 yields 199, 6.8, 206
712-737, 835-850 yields 221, 7.4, 229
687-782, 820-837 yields 215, 9.4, 224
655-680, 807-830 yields 220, 7.3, 227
